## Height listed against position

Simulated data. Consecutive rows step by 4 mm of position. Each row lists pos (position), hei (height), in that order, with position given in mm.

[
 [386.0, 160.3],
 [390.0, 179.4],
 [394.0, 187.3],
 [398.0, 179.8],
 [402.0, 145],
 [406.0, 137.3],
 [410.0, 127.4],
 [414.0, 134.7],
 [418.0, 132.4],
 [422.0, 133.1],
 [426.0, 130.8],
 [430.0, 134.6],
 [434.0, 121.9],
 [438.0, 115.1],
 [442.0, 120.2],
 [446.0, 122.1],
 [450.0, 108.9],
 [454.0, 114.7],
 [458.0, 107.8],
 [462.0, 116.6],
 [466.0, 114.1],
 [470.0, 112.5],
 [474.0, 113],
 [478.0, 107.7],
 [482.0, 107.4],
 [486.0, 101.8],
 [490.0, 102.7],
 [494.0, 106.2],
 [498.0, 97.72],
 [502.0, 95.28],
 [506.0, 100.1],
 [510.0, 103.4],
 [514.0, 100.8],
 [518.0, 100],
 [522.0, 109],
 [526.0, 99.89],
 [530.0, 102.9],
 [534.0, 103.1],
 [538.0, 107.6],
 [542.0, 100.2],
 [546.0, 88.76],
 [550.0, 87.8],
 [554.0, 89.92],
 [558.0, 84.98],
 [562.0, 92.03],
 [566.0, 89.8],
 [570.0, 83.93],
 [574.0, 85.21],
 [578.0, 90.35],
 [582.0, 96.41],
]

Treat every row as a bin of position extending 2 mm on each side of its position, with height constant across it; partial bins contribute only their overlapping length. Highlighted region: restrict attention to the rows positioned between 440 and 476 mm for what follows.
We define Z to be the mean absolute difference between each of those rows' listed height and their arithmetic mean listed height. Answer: 3.5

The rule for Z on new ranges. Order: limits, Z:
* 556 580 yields 3.0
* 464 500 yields 4.4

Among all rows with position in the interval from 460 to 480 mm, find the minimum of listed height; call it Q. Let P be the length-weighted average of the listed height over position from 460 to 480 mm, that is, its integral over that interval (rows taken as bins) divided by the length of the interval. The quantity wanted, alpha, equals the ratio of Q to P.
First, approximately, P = 113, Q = 107.7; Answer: 0.955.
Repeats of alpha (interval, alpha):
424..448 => 0.927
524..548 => 0.884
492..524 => 0.938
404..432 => 0.959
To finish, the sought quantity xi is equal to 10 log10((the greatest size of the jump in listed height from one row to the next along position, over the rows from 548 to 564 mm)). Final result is 8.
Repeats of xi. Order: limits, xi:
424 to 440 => 11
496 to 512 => 7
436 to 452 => 11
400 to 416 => 10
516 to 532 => 10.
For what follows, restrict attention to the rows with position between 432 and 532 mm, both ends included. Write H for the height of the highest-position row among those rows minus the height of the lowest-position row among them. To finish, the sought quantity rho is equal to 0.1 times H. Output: -1.9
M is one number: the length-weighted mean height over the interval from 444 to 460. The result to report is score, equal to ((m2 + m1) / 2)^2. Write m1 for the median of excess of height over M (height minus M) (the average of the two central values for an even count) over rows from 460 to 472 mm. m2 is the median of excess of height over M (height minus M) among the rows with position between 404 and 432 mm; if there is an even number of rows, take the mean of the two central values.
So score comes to 105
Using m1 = 1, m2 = 20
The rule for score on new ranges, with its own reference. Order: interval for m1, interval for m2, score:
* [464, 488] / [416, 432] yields 65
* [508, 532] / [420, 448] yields 2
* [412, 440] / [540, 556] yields 6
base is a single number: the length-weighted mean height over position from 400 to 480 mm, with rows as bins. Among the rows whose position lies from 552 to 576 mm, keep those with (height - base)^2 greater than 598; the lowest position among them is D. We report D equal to 554.0 mm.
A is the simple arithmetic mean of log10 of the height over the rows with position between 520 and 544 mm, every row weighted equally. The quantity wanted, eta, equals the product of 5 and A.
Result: 10.1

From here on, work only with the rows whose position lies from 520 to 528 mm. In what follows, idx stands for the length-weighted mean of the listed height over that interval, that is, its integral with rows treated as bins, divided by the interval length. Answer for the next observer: 104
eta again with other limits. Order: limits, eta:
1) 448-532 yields 10.1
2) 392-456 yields 10.6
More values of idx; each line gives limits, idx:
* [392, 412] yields 155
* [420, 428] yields 132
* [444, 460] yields 113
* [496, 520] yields 100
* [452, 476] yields 113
